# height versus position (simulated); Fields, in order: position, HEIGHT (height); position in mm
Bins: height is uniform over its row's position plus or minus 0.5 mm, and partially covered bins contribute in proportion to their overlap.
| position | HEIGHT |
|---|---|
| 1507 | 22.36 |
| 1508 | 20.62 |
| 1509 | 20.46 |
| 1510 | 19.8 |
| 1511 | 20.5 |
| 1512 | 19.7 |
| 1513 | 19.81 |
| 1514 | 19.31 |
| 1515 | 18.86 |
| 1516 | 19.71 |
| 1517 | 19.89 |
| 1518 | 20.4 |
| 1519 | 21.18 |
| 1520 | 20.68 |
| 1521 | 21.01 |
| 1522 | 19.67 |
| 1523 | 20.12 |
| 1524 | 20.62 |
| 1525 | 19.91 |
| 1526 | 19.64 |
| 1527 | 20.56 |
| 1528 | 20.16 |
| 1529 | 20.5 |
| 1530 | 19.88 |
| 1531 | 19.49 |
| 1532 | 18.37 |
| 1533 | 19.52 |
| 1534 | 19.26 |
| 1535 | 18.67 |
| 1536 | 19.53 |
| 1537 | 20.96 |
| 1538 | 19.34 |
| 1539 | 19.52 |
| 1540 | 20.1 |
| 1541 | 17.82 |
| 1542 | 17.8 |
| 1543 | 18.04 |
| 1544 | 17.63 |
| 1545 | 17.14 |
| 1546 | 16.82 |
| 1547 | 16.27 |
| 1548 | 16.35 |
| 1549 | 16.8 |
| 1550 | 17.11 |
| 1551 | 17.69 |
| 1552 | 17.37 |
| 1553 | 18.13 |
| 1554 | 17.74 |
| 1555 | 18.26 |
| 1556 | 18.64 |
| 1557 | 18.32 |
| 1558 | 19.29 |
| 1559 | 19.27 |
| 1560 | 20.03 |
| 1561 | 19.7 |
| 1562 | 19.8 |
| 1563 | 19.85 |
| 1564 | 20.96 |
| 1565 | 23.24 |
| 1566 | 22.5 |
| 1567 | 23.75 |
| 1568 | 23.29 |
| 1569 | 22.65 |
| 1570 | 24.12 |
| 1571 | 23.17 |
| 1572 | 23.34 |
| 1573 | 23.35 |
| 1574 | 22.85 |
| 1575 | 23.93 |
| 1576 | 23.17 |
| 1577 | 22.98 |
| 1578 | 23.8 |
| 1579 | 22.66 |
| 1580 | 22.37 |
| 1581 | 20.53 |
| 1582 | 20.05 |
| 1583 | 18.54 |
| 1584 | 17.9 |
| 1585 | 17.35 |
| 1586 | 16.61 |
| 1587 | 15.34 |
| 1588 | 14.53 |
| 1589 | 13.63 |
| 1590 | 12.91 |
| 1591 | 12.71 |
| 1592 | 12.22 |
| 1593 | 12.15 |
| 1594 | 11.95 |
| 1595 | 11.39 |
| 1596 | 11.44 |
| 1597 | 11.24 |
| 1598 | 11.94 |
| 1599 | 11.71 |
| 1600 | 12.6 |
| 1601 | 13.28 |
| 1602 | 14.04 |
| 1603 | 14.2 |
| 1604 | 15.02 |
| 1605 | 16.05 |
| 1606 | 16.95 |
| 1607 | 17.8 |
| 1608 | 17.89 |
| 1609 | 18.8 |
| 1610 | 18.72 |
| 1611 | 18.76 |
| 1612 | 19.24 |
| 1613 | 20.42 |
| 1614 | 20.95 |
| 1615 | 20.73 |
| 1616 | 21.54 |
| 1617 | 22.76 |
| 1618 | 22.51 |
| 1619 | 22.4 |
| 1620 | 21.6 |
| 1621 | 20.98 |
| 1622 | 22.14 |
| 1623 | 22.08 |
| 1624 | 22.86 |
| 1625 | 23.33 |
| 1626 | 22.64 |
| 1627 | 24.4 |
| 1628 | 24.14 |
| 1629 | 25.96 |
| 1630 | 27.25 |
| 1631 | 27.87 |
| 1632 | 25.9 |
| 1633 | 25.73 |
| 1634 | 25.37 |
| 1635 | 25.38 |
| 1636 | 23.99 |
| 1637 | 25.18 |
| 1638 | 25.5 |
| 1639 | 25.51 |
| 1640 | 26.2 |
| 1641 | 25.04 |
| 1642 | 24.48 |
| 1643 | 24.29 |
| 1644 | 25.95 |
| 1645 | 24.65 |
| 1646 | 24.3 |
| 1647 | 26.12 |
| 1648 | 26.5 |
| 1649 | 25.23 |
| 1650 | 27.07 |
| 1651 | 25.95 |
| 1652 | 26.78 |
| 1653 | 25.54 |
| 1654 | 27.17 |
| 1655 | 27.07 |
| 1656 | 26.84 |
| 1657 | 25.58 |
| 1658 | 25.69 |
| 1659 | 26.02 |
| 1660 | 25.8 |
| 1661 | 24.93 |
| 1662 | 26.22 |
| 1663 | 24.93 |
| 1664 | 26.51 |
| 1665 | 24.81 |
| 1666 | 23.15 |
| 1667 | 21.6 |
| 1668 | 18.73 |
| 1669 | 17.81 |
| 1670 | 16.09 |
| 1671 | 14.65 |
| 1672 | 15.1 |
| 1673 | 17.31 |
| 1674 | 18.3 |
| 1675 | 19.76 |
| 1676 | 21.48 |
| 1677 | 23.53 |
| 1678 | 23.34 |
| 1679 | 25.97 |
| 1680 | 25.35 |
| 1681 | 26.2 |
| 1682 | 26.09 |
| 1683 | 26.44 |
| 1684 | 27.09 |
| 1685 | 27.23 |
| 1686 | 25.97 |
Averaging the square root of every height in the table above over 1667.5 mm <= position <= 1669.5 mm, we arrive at 4.27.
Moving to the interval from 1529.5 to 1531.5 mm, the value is 4.44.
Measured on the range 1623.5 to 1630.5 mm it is 4.93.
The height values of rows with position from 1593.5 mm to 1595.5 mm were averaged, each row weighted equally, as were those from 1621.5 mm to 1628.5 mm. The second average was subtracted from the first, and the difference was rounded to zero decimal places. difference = -11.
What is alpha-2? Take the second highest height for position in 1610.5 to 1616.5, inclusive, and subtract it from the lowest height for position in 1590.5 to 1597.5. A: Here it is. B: -10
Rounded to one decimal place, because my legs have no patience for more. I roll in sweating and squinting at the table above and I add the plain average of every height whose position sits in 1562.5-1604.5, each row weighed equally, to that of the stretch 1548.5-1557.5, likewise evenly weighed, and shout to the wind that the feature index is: 35.8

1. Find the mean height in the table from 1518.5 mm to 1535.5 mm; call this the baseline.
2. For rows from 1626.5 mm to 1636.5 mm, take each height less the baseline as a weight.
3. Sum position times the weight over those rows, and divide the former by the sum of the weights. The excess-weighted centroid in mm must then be 1631.5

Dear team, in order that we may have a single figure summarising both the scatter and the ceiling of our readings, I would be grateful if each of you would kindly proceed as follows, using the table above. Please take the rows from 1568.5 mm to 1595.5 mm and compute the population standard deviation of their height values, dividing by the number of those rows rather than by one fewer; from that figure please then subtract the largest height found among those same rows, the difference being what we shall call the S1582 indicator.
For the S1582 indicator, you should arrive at -20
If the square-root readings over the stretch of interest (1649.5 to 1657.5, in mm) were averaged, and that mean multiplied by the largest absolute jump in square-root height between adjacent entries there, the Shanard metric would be 0.82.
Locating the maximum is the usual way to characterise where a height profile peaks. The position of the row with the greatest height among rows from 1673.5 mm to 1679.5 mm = 1679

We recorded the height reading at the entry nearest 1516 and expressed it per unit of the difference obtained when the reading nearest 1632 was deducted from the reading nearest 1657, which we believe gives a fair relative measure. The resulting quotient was -62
